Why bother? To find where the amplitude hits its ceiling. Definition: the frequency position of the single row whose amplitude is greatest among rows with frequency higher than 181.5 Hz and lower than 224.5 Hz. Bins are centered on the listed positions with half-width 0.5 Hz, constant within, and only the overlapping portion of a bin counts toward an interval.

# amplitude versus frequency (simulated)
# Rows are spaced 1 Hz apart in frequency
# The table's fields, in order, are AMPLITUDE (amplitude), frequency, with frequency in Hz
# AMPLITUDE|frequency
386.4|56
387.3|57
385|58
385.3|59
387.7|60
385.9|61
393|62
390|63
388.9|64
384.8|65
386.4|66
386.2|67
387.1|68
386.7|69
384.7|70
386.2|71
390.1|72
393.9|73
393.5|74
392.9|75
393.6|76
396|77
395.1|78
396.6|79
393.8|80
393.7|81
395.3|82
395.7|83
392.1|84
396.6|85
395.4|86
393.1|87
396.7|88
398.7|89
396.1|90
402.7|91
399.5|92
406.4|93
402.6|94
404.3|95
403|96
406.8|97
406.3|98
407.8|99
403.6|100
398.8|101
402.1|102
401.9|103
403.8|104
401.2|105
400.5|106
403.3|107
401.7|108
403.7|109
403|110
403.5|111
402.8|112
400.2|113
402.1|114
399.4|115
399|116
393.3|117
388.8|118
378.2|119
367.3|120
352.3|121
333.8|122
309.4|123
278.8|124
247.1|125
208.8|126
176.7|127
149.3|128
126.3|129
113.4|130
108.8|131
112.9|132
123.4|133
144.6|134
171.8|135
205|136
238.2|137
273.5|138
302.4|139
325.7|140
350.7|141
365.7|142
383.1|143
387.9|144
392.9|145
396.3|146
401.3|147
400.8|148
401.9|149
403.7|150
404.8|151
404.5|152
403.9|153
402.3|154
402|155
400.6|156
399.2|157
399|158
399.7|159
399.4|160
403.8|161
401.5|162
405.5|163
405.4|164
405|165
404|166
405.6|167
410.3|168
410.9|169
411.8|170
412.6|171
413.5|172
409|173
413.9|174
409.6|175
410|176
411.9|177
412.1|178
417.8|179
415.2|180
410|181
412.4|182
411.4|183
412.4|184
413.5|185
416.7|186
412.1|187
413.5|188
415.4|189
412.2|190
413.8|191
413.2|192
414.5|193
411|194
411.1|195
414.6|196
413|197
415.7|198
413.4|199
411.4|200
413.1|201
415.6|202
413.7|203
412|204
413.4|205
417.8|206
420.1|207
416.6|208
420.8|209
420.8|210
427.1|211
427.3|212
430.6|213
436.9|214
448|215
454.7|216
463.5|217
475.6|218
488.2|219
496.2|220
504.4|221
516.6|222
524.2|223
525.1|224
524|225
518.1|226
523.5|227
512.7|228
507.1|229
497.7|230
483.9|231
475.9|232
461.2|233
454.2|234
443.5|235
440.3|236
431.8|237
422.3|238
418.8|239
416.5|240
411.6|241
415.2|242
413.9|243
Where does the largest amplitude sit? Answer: 224 Hz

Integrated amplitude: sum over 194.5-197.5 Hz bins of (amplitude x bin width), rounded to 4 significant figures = 1239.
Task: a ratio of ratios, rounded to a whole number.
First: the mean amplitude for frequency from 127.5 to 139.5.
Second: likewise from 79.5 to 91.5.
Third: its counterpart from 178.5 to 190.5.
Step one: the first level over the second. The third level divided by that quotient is 949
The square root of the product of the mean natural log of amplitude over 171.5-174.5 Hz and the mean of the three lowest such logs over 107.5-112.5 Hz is 6.010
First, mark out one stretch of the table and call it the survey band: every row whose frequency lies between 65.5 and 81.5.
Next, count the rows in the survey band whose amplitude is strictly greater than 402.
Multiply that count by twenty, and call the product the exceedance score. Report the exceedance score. 0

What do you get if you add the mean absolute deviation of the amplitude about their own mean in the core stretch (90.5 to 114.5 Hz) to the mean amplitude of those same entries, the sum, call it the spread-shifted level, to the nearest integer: 405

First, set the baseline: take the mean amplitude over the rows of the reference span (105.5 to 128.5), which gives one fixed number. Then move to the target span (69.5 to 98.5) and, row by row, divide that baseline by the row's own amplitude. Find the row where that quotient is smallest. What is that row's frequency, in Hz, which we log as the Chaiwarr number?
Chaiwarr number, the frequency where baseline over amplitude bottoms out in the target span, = 97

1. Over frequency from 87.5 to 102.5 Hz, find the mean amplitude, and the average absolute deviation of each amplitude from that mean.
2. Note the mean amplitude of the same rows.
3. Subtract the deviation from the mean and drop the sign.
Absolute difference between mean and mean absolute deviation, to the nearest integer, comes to 399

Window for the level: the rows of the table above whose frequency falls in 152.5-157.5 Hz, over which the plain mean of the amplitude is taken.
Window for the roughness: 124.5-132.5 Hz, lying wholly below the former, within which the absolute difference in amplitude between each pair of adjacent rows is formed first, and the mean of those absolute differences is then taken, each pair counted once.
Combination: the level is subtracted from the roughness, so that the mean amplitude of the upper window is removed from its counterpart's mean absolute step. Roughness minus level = -381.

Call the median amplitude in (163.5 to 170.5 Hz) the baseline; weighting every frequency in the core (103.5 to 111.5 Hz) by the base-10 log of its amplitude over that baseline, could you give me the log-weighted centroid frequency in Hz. 107.2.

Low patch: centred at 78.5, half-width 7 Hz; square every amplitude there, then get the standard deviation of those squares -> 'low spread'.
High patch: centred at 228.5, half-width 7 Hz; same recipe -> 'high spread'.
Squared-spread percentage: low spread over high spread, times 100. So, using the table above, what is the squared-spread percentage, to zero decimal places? 5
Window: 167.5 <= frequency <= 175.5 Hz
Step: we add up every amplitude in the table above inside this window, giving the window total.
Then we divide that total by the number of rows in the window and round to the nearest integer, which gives 411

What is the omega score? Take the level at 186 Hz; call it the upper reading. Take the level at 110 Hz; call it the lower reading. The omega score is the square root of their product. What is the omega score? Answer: 410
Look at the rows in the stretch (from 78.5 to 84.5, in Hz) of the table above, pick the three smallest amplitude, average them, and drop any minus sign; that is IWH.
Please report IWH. 393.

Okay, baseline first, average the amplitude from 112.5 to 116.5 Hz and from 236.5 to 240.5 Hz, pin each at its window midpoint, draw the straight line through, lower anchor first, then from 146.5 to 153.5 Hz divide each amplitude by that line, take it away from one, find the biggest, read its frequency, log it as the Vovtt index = 148 Hz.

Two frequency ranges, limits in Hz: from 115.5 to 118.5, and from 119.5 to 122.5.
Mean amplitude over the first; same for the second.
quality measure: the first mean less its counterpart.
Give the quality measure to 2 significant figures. 43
